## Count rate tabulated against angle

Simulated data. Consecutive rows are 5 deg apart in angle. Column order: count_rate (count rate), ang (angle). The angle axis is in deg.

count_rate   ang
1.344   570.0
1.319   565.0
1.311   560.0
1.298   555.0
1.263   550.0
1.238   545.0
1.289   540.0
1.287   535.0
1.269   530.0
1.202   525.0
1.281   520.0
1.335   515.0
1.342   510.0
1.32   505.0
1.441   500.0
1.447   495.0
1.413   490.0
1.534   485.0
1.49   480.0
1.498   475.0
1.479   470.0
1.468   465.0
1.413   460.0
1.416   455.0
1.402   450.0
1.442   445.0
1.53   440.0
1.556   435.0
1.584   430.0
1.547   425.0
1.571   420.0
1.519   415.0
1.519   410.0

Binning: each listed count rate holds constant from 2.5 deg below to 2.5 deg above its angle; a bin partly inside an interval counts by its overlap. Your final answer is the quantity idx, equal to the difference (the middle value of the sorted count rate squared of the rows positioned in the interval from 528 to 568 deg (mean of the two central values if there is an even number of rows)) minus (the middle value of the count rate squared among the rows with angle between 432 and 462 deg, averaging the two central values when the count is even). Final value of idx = -0.38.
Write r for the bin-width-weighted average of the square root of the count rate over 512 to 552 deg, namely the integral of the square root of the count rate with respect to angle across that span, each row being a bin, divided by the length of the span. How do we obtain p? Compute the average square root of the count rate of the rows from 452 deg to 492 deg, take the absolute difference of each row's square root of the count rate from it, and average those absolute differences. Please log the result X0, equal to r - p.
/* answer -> 1.11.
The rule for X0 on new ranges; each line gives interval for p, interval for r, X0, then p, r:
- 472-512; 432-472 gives 1.19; 0.024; 1.21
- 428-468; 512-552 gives 1.10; 0.025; 1.13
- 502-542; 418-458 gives 1.21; 0.014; 1.23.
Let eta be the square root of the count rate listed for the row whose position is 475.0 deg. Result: 1.224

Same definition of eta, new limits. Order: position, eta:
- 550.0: 1.124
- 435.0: 1.247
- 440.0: 1.237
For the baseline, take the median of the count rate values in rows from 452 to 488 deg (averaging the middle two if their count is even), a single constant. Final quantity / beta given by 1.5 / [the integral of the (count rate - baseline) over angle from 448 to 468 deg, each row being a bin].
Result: -1.4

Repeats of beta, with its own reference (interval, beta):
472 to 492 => 11.7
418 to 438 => 0.9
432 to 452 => 9.3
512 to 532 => -0.4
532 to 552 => -0.4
